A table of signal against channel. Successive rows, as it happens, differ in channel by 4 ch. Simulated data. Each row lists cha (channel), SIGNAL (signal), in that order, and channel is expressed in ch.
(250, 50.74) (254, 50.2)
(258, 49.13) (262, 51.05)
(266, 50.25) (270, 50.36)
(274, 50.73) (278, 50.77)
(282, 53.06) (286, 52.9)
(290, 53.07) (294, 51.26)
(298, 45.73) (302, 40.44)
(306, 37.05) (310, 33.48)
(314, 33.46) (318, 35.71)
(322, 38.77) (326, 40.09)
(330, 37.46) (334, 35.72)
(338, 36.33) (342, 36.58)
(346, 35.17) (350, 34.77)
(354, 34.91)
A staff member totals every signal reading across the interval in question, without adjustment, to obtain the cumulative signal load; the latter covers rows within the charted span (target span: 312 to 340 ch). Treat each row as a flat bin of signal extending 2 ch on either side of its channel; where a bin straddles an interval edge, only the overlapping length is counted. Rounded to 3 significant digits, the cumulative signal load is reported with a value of 258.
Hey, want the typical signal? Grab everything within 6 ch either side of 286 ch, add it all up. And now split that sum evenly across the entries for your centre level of 53.0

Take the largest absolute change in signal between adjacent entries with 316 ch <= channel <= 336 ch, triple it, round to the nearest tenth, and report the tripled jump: 9.2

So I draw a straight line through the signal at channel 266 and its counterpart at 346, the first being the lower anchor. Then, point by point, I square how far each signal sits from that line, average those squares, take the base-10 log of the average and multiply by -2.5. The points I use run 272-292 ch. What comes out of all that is -3.6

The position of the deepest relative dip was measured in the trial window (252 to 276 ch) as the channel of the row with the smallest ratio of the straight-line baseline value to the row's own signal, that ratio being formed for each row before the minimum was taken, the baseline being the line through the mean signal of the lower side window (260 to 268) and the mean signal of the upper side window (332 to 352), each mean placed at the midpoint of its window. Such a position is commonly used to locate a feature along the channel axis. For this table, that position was 274 ch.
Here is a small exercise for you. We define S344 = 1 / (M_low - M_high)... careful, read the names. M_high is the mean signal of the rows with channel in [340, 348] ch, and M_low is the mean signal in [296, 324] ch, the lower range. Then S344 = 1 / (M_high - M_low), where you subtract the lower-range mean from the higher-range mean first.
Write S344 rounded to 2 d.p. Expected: -0.52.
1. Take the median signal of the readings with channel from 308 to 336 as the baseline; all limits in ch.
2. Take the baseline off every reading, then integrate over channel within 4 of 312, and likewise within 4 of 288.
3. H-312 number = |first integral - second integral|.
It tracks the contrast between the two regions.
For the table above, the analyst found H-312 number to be 156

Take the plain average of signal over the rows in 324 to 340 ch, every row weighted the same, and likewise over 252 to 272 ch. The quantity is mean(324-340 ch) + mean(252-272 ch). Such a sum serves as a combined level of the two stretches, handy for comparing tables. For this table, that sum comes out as 88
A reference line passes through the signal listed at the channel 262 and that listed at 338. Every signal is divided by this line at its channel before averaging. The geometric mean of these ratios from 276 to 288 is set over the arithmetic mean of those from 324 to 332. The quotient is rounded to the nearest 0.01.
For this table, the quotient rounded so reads 1.09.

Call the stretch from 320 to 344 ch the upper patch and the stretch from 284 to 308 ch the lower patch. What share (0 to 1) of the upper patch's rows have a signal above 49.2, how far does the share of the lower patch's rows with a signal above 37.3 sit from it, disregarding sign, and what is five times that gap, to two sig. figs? 4.2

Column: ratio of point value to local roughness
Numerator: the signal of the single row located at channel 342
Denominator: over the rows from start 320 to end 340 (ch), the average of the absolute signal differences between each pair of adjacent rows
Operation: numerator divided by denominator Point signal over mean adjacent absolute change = 23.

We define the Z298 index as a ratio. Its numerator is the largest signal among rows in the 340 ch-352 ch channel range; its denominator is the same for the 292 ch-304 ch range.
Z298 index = 0.71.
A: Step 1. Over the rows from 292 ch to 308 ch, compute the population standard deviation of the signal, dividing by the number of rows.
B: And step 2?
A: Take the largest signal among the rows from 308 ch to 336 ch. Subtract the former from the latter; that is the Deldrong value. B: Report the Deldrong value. 34.7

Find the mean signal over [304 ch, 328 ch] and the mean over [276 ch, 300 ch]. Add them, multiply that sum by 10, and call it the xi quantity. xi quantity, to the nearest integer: 876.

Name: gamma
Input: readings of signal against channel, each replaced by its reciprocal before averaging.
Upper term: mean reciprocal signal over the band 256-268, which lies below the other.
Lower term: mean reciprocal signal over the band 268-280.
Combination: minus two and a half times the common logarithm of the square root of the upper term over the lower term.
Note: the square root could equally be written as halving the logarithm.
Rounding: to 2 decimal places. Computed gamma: -0.01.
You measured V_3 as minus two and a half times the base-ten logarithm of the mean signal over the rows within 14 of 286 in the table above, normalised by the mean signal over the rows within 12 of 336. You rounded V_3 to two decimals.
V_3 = -0.35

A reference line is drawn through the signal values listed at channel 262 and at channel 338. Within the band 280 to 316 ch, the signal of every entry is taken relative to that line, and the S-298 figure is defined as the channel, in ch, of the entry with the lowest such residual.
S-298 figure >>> 310 ch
